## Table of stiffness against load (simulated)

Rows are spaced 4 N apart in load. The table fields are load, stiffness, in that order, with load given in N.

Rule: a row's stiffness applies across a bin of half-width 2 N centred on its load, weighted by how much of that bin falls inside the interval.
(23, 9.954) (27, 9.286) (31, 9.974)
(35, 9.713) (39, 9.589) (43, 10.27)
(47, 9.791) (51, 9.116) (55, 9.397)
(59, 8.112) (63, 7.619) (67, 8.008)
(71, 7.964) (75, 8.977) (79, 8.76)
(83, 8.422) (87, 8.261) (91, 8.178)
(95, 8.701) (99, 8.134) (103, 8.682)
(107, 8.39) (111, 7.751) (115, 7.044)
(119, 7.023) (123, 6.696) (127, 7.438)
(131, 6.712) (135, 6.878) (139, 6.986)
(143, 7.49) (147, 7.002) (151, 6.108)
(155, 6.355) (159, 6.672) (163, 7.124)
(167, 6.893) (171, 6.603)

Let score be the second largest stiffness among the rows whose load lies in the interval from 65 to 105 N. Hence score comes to 8.76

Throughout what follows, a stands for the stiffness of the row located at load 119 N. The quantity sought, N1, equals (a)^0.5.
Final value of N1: 2.7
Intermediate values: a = 7.023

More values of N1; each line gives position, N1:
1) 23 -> 3.2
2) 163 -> 2.7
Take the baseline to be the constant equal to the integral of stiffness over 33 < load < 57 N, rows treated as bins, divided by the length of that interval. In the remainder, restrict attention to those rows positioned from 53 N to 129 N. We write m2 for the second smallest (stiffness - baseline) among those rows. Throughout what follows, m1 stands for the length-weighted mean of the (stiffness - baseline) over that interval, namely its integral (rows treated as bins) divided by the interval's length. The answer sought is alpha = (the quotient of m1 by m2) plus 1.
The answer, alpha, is 1.60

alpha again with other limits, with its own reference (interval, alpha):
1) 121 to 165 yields 1.85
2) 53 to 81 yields 1.74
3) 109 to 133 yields 1.86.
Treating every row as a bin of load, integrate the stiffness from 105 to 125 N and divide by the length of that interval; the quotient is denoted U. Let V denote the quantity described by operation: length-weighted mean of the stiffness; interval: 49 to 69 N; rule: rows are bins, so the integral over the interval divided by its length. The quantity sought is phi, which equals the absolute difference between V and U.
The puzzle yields 1.1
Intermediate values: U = 7.4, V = 8.5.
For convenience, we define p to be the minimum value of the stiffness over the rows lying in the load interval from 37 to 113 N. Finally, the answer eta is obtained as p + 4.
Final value 11.6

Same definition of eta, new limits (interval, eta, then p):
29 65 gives 11.6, 7.619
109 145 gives 10.7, 6.696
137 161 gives 10.1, 6.108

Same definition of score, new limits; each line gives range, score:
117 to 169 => 7.438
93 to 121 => 8.682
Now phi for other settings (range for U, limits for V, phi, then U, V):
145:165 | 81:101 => 1.7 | 6.7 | 8.3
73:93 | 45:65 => 0.3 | 8.5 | 8.8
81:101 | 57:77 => 0.2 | 8.3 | 8.1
